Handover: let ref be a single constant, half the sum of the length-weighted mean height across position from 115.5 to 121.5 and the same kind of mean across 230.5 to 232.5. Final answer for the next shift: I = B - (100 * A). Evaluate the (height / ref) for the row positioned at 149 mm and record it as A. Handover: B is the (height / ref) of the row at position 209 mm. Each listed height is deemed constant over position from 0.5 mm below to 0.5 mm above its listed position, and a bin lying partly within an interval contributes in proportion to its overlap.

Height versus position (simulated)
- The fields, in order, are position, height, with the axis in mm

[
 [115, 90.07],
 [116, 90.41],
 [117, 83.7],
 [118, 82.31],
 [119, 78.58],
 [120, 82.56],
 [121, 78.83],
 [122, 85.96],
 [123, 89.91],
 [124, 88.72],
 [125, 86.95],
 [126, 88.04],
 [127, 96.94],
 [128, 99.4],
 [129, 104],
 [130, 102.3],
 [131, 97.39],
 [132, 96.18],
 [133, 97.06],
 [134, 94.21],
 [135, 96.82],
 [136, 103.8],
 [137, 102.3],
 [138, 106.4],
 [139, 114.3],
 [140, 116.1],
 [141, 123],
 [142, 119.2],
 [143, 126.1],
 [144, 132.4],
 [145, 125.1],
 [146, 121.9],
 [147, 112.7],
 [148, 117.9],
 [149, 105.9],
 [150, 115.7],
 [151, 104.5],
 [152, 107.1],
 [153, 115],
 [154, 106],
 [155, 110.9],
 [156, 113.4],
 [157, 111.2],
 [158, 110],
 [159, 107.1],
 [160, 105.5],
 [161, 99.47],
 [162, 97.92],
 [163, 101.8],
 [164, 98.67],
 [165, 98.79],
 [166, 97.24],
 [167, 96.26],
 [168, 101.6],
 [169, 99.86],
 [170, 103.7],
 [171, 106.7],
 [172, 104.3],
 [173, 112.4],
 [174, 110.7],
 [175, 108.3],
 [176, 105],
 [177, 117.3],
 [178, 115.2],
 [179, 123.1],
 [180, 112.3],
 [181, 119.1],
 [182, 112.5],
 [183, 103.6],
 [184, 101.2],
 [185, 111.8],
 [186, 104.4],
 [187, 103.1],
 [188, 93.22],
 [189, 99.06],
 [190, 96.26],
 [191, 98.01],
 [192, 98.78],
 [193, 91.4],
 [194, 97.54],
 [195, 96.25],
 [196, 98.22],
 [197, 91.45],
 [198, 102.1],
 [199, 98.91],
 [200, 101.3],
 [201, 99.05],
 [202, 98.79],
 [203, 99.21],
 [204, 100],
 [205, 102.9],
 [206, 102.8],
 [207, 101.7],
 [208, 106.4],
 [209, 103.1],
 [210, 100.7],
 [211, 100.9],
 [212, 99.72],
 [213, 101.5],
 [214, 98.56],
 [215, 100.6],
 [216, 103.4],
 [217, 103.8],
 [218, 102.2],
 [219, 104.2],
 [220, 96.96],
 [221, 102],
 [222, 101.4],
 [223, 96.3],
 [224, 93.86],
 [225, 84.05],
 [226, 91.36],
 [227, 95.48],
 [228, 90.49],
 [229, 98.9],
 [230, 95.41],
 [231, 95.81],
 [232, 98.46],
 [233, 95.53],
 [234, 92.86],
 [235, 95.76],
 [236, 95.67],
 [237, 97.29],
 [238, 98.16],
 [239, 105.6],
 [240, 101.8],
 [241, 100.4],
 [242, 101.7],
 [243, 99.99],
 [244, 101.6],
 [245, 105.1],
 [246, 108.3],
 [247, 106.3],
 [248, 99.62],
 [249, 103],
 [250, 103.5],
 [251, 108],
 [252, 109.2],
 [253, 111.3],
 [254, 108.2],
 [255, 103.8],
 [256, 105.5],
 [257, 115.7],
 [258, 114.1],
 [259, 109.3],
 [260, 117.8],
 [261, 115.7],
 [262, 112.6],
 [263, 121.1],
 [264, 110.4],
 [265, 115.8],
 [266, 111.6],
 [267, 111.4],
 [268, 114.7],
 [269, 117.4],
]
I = -117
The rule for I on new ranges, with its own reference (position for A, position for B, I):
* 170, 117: -114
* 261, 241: -128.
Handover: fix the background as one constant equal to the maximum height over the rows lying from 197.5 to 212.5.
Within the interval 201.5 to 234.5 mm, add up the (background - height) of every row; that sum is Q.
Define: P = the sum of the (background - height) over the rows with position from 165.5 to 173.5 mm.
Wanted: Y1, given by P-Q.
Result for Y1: -223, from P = 29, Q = 252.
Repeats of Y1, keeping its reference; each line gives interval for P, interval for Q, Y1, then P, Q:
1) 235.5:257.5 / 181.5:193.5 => -12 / 51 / 63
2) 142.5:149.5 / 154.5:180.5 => -95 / -97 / -2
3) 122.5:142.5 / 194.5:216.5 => -28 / 105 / 133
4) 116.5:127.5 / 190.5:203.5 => 116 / 228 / 112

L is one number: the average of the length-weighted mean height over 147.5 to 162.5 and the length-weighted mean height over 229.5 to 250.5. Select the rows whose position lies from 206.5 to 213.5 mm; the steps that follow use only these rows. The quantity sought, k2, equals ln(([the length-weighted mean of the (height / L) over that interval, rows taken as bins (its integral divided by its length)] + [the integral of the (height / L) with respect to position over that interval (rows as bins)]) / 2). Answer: 1.36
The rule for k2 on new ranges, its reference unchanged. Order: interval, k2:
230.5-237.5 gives 1.30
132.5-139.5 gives 1.37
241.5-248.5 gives 1.38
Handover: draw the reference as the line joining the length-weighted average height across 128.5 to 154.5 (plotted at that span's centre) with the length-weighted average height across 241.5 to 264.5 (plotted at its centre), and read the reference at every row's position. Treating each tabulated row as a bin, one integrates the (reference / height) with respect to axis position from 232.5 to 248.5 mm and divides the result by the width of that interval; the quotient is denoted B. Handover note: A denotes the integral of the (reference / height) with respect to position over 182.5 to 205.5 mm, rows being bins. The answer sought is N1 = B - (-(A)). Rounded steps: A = 25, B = 1.08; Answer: 26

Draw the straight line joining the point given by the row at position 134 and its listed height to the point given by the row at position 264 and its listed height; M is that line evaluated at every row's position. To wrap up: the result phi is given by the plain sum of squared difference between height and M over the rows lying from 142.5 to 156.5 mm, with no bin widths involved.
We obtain 6187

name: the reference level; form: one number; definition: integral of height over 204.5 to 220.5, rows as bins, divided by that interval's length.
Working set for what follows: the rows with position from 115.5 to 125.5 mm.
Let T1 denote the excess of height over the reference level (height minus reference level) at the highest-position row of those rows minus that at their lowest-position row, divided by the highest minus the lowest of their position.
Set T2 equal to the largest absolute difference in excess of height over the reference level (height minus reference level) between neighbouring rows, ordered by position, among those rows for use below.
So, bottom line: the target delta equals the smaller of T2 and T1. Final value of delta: -0.38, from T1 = -0.38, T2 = 7.1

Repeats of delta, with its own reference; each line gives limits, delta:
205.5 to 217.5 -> 0.09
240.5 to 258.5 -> 0.81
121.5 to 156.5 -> 0.81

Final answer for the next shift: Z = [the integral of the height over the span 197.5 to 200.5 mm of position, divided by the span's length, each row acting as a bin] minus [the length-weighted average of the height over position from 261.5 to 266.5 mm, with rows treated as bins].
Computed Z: -14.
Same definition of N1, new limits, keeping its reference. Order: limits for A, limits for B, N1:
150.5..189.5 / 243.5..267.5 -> 41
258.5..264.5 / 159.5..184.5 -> 7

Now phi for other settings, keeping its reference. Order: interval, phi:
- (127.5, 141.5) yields 2139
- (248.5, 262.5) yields 268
